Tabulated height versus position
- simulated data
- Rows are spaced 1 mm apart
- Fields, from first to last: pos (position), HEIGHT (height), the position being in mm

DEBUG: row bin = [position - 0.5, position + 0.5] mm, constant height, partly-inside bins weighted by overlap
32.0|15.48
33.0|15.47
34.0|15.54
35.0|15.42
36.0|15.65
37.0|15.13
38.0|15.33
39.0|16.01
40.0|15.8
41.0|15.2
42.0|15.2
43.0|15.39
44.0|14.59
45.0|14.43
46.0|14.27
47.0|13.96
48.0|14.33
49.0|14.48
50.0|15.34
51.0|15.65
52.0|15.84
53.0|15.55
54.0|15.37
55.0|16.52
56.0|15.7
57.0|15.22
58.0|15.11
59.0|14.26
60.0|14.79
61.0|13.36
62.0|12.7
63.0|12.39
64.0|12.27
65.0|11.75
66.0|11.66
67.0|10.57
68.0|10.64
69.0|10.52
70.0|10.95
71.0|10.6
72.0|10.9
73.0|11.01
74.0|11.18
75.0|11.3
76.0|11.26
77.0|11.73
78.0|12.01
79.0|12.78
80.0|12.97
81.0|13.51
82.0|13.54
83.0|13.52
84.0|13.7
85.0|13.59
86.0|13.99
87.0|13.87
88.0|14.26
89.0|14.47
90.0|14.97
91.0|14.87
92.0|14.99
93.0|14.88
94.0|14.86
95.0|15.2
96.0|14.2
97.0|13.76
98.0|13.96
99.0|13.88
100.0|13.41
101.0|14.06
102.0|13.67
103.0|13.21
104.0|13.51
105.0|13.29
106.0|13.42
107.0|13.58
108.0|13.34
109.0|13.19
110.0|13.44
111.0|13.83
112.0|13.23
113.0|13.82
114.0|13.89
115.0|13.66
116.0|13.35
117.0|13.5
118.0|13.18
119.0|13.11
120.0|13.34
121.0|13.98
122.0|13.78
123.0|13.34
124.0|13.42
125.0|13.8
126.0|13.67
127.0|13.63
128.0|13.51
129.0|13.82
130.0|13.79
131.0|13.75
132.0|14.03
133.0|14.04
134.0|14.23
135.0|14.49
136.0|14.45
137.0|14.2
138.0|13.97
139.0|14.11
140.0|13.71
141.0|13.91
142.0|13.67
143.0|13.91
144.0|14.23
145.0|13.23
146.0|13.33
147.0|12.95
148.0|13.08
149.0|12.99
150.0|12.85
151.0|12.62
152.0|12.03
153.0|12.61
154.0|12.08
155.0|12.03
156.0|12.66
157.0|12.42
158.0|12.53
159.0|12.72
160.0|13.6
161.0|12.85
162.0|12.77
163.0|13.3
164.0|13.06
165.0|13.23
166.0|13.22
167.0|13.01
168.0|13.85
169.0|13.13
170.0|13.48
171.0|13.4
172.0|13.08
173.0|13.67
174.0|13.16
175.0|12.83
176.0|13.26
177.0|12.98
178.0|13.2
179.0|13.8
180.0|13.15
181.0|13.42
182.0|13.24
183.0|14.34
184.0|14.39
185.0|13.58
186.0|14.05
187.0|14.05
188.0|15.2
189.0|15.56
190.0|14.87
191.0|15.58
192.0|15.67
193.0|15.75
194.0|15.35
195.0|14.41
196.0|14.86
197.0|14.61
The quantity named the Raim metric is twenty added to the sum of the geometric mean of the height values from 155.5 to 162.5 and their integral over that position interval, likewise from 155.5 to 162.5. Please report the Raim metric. 122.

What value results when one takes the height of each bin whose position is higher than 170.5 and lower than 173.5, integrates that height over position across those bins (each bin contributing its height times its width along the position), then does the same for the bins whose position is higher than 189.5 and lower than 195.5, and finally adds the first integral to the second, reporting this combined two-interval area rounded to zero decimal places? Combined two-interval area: 132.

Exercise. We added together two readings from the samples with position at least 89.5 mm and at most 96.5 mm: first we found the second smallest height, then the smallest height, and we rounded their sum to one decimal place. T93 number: 29.1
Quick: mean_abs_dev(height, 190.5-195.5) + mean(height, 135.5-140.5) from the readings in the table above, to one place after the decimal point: 14.5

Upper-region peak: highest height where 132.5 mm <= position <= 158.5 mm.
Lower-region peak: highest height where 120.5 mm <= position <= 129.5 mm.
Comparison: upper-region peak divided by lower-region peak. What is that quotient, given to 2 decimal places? 1.04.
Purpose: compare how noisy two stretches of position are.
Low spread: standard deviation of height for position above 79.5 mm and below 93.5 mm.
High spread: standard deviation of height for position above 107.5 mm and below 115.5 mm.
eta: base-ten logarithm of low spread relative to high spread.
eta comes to 0.4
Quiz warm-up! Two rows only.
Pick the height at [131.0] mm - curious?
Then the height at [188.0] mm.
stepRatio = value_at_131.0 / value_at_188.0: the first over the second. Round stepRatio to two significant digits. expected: 0.90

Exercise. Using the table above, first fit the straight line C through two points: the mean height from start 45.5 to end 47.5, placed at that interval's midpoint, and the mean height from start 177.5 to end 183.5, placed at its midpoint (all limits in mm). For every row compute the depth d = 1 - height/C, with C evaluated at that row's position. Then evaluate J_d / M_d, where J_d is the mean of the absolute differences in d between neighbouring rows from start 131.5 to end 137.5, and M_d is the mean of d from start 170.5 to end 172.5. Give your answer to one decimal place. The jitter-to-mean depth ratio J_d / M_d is 0.5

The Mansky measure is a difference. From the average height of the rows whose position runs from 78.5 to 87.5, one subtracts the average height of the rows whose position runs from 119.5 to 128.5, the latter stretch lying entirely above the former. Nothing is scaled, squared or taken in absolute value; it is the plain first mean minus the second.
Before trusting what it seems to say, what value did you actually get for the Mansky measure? -0.1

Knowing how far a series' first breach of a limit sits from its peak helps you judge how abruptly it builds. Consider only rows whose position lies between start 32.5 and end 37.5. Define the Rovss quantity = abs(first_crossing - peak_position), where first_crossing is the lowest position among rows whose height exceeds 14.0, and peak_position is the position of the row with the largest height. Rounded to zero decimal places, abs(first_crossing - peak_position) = 3 mm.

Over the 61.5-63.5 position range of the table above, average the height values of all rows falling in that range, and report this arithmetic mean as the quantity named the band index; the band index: 12.5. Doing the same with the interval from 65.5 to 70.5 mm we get 10.9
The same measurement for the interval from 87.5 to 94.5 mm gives 14.8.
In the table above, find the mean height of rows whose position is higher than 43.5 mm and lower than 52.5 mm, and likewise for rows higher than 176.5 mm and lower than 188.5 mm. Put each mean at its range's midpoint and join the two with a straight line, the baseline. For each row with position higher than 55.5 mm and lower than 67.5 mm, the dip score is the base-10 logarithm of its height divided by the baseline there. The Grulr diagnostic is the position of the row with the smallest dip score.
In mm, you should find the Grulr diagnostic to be 67.0 mm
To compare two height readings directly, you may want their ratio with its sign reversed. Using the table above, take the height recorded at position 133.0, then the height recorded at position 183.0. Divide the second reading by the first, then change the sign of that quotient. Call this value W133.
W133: -1.02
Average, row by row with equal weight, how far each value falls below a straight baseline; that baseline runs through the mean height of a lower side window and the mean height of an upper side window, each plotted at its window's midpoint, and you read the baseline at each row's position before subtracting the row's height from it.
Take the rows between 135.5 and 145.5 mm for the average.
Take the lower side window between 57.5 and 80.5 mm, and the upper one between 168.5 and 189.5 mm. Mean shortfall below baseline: -0.85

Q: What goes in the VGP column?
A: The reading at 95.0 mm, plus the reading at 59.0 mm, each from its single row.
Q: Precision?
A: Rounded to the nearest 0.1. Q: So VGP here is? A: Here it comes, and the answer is 29.5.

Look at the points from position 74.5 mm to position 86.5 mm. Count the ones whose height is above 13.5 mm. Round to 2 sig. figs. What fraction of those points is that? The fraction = 0.50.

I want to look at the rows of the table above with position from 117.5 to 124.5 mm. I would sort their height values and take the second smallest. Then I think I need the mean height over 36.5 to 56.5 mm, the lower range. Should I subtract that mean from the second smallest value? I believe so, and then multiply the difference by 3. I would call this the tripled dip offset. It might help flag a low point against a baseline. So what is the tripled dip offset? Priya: -6.1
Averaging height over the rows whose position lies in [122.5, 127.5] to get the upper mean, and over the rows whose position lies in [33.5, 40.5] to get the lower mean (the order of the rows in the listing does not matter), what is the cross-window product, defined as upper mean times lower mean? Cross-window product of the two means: 211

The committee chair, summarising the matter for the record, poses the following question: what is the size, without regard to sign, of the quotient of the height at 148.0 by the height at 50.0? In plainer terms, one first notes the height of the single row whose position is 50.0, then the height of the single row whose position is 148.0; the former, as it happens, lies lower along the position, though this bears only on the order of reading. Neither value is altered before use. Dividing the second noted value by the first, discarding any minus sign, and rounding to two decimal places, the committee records 0.85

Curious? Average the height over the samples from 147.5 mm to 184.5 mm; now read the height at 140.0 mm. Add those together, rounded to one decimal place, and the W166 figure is 26.8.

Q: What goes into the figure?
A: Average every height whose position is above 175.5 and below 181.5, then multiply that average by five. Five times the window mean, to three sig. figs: 66.5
